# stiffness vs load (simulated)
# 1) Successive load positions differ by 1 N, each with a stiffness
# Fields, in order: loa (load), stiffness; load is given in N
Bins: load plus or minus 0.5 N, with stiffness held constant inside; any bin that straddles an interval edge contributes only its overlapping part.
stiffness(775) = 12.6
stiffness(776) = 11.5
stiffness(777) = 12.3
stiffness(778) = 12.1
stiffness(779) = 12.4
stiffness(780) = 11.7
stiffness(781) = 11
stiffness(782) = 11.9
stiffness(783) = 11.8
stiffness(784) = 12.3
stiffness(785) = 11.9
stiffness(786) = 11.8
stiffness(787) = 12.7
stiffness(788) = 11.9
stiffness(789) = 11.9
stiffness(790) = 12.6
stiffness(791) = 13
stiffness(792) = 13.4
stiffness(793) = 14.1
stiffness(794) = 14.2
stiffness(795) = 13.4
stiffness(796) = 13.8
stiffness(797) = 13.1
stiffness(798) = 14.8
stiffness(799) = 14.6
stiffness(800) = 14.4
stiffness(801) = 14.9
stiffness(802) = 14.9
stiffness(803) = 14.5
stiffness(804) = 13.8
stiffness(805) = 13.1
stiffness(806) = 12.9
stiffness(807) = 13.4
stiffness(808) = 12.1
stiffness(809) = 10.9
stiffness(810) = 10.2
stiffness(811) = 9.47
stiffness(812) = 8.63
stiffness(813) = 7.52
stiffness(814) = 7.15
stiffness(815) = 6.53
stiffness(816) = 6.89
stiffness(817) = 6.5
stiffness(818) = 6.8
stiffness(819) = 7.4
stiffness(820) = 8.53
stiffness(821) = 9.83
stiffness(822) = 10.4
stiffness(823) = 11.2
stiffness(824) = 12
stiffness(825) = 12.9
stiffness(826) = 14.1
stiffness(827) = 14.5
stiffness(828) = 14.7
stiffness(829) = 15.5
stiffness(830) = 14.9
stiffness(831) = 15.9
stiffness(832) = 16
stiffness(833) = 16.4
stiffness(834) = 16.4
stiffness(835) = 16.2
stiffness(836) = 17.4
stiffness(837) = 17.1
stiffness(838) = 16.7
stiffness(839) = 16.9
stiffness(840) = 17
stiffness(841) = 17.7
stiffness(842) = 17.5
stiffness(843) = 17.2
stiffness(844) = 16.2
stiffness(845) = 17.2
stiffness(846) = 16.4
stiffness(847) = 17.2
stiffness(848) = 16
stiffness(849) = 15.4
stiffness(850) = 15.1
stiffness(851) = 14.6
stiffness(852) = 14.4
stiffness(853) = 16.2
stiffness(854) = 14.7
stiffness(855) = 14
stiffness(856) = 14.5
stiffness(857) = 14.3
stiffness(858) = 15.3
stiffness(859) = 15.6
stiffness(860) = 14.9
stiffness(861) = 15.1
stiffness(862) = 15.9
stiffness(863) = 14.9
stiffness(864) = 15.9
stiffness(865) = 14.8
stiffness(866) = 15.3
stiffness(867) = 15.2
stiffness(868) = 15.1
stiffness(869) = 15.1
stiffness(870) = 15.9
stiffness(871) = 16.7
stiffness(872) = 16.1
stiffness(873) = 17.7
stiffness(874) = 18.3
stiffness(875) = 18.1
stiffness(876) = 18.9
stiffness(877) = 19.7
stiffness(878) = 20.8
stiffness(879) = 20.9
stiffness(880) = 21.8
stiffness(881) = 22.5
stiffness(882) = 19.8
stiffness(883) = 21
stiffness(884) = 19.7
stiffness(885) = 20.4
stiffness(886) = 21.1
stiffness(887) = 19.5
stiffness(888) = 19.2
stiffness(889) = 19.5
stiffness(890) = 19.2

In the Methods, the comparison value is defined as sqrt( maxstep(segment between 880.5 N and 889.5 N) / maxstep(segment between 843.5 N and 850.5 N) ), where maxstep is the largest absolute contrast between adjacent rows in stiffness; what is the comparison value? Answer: 1.5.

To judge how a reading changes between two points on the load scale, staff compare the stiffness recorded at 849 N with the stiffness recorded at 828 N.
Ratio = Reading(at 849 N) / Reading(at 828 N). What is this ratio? 1.05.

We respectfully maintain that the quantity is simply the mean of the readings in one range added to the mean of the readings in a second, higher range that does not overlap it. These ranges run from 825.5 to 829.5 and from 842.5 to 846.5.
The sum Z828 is 31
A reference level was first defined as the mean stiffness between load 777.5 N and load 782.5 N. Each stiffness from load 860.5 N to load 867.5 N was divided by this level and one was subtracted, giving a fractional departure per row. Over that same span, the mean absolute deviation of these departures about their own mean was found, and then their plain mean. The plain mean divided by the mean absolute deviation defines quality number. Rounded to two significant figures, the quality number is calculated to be 10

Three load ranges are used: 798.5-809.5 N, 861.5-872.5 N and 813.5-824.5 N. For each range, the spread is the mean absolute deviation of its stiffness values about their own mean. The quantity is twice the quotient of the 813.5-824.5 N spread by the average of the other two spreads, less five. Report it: -0.4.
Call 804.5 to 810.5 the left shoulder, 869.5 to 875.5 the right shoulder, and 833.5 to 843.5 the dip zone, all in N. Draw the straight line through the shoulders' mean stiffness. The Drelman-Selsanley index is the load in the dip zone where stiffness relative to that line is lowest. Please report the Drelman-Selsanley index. 835 N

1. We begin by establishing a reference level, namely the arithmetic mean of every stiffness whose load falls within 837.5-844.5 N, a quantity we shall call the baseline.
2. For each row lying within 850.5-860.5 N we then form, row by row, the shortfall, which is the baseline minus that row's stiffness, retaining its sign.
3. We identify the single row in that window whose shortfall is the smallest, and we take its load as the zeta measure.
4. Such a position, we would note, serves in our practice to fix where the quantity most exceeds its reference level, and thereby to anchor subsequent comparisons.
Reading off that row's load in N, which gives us 853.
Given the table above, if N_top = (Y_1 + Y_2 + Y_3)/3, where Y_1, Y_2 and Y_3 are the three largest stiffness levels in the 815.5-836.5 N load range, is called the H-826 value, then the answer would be 16.7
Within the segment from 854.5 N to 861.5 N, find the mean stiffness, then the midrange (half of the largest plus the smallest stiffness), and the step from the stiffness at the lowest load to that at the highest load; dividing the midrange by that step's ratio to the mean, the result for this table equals 199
